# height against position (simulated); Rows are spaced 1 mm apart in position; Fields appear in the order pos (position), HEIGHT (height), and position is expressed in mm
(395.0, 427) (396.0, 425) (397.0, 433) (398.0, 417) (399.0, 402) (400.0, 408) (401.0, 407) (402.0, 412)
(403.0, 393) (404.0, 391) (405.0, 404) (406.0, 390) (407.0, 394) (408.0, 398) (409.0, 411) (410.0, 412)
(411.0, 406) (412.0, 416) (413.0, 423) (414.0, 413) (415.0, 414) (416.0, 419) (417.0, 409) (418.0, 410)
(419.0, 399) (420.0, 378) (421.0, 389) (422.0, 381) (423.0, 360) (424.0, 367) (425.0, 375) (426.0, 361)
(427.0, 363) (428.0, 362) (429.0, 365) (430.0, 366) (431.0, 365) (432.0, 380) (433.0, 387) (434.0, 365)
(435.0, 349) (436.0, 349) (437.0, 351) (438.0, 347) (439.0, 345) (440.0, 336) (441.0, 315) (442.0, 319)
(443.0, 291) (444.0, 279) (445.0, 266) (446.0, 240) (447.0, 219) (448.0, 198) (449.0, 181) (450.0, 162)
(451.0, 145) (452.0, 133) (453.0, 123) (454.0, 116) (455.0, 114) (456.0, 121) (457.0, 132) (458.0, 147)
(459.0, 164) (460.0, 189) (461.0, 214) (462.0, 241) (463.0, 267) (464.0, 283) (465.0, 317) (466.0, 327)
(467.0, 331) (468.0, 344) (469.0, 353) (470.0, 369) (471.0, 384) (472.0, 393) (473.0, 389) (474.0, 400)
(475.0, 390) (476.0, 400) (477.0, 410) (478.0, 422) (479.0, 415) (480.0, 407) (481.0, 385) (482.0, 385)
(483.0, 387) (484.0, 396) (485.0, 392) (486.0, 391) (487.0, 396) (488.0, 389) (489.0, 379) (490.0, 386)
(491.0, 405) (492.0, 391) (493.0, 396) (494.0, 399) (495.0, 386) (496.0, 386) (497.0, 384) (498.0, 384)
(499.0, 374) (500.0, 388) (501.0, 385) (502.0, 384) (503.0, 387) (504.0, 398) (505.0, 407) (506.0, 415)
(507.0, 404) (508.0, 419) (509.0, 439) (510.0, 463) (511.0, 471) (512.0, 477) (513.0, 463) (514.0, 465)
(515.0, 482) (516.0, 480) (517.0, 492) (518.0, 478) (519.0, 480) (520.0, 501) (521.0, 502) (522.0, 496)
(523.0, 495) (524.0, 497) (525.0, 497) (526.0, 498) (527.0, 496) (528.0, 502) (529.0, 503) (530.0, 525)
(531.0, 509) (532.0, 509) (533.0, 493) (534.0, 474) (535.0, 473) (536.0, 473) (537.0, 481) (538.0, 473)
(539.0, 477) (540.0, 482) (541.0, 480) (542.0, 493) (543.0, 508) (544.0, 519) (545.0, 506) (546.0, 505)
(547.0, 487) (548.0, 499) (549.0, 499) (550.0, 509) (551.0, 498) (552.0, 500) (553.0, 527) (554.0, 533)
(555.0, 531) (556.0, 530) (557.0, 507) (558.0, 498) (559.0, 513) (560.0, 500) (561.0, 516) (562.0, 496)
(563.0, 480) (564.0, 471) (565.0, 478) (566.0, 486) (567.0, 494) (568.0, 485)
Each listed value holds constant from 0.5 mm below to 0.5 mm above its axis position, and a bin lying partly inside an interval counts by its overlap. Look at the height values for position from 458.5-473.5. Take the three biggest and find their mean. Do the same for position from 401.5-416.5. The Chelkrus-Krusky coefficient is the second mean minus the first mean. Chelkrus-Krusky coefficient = 31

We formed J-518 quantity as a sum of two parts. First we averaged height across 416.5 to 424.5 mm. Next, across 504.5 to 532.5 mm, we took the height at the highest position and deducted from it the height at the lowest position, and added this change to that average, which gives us 489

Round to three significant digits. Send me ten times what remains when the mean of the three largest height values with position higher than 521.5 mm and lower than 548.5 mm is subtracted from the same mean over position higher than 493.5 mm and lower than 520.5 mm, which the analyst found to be -260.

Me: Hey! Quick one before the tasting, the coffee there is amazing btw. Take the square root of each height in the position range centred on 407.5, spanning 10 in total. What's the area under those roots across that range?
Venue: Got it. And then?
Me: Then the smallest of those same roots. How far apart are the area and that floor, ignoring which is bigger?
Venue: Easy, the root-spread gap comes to 181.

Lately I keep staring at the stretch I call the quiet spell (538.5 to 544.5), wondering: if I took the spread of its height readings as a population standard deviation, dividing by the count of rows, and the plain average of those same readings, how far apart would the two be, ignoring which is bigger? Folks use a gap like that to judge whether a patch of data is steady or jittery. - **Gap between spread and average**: 478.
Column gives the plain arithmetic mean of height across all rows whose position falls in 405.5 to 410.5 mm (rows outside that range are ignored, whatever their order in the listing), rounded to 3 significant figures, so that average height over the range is 401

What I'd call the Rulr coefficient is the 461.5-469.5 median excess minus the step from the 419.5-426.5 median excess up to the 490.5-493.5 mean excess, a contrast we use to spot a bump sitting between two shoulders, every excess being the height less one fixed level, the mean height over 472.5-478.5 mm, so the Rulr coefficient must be -102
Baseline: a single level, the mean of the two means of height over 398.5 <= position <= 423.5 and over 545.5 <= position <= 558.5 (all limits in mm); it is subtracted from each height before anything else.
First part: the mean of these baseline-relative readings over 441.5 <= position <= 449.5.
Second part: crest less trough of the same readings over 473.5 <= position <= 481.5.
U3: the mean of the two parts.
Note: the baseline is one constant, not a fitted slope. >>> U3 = -85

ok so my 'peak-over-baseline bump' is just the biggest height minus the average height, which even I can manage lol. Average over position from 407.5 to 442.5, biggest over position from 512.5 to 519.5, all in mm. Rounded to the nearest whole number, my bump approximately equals 115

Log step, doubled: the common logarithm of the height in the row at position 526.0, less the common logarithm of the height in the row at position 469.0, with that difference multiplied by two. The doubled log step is 0.30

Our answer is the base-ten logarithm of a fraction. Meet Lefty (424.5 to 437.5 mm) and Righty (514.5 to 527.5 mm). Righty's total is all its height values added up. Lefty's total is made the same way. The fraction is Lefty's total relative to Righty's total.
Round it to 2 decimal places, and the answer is -0.13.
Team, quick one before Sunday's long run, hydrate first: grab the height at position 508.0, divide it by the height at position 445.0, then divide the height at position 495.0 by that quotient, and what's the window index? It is 245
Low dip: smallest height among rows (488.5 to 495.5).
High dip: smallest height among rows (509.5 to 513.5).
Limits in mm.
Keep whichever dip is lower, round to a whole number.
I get 379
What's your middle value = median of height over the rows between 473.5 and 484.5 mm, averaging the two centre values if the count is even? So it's 400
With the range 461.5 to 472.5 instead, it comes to 331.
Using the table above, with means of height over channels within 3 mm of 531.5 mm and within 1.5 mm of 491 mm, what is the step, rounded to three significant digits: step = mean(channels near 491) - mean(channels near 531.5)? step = -108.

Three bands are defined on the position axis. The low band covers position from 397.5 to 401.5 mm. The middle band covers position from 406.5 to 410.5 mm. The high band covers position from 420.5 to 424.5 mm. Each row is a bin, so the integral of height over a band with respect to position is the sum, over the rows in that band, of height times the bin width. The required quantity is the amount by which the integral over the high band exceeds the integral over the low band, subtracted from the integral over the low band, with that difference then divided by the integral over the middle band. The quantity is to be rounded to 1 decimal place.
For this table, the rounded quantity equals 1.1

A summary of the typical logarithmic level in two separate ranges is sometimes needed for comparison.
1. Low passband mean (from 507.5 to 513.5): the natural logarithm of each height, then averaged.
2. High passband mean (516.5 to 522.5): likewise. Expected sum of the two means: 12.3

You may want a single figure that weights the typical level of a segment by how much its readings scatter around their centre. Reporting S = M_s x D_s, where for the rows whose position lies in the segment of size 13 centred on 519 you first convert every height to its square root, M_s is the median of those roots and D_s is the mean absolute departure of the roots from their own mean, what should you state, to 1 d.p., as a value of 5.6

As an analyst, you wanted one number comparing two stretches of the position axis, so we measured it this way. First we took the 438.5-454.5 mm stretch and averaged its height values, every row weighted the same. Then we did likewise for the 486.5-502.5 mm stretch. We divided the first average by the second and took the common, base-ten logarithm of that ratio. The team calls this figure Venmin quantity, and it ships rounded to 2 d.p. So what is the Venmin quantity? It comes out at -0.23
